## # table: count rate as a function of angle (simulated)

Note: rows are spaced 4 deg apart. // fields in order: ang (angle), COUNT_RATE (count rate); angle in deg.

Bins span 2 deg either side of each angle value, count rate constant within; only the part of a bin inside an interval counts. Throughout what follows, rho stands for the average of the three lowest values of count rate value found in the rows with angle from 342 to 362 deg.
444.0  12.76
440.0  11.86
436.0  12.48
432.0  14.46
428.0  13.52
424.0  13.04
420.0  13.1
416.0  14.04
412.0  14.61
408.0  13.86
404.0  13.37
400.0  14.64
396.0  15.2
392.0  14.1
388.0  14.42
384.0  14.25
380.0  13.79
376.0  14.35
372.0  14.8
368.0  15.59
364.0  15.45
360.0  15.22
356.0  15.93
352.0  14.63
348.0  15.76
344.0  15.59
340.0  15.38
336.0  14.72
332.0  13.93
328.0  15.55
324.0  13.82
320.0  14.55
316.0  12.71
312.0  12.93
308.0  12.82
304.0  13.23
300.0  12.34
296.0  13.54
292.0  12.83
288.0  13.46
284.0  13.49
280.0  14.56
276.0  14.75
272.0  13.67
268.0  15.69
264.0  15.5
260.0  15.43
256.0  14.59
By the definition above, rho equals 15.1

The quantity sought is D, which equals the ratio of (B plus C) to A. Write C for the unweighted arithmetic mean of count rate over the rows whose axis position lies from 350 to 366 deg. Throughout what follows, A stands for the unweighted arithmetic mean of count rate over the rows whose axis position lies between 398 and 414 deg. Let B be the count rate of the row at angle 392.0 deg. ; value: 2.08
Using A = 14.1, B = 14.1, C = 15.3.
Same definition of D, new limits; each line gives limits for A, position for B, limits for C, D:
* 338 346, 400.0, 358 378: 1.92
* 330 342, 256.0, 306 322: 1.90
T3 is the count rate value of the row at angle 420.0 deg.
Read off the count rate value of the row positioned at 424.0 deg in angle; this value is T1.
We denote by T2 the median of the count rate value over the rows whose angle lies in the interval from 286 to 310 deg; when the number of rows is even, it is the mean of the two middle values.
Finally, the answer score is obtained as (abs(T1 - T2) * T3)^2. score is 0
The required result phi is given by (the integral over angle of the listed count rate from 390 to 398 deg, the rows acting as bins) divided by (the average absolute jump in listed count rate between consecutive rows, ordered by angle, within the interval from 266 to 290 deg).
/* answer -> 133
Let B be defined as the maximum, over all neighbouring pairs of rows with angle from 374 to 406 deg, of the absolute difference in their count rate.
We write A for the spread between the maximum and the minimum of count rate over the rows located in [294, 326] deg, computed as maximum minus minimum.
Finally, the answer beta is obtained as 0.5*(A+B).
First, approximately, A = 2.21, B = 1.27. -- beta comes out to 1.74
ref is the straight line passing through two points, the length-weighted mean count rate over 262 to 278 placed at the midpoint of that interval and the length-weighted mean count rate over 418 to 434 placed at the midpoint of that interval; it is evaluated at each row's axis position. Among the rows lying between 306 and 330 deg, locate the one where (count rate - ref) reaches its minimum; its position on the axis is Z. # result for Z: 316.0 deg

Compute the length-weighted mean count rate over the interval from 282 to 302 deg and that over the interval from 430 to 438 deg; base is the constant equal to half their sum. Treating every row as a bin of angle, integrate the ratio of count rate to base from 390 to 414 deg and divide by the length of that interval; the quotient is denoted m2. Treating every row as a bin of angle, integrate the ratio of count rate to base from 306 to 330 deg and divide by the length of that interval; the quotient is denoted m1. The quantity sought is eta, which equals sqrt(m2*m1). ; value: 1.05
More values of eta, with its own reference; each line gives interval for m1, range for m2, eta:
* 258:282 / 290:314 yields 1.05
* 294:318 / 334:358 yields 1.06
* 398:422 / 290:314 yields 1.01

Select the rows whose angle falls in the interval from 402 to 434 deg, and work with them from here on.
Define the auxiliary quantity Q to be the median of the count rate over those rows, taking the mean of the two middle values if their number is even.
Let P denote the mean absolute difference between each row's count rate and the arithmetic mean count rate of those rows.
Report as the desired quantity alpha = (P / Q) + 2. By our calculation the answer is 2.04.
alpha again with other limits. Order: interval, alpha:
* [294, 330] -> 2.06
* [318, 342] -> 2.04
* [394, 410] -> 2.05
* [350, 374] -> 2.03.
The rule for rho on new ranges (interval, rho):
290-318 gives 12.6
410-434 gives 13.2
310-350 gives 13.2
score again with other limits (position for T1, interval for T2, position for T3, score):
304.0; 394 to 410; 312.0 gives 174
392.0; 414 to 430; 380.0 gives 119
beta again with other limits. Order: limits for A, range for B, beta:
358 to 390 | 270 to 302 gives 1.50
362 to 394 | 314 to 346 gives 1.82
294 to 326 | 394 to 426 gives 1.74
